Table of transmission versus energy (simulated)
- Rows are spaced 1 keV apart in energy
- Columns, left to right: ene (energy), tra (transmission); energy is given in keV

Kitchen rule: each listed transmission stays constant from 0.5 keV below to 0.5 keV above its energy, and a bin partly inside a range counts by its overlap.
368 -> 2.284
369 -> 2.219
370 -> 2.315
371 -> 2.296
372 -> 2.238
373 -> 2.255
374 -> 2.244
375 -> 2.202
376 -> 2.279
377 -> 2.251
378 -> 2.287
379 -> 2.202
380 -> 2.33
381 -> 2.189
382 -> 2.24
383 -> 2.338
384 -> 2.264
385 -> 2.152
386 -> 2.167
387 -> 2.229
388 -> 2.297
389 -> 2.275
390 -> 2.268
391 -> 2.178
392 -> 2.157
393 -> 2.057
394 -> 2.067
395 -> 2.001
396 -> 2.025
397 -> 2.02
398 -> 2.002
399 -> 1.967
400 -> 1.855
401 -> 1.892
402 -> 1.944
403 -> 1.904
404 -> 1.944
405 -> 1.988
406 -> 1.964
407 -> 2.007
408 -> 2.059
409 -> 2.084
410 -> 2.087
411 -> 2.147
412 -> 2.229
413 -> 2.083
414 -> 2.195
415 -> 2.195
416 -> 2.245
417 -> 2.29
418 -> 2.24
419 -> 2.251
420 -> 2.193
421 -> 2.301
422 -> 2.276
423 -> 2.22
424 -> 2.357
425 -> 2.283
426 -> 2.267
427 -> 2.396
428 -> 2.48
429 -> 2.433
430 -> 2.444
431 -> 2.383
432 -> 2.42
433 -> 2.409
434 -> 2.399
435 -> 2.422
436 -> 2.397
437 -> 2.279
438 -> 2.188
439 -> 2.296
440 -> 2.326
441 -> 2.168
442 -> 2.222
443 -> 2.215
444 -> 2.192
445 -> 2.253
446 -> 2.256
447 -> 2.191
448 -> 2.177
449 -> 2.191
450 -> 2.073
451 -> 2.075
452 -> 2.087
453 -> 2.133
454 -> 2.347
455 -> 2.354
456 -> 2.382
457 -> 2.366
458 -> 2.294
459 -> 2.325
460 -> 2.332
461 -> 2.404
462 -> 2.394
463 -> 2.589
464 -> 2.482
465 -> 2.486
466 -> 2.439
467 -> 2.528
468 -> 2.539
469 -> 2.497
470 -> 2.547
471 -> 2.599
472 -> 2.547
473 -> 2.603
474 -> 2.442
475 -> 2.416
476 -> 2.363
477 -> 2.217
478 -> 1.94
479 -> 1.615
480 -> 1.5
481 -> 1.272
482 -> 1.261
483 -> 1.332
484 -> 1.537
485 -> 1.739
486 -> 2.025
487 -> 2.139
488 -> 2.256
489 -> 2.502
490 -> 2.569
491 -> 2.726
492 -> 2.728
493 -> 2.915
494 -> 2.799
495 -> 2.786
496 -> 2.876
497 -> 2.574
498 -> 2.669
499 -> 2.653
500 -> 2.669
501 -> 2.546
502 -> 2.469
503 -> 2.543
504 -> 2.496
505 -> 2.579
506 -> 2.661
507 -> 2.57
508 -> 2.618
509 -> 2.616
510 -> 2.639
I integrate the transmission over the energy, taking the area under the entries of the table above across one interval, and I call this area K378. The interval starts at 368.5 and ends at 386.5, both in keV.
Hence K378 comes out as 40.5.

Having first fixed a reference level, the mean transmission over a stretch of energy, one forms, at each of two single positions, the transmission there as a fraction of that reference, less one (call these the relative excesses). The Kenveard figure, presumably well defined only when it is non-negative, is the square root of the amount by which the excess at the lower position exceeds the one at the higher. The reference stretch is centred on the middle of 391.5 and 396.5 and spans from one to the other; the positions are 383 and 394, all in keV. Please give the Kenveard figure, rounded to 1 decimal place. 0.4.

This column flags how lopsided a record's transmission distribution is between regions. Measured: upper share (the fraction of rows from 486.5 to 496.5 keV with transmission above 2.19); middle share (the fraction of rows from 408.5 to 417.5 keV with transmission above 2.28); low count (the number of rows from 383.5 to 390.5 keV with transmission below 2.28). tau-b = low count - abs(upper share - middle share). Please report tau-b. 5.2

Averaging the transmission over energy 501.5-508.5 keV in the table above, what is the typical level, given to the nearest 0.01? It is 2.56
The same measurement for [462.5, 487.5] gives 2.15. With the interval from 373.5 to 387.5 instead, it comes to 2.24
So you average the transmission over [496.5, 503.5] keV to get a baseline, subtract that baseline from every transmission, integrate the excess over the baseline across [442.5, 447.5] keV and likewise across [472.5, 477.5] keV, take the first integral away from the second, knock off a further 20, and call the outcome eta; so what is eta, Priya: -19.1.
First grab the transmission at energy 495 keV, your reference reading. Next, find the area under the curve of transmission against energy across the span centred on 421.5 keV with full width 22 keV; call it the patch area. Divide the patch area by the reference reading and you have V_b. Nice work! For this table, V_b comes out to 18.1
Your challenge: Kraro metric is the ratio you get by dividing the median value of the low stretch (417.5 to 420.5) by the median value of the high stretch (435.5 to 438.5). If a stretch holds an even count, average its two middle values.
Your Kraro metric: 0.98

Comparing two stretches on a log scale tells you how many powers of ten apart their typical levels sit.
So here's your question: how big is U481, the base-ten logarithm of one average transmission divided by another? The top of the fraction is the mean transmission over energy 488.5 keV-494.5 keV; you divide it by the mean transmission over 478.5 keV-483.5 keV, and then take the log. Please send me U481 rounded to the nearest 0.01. 0.29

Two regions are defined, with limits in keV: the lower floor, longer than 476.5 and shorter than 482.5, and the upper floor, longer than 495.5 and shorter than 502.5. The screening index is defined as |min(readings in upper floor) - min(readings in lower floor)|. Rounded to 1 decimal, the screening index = 1.2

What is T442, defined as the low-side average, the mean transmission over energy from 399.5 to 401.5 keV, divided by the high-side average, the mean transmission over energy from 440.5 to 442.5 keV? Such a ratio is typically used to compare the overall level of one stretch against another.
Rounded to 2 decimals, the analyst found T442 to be 0.85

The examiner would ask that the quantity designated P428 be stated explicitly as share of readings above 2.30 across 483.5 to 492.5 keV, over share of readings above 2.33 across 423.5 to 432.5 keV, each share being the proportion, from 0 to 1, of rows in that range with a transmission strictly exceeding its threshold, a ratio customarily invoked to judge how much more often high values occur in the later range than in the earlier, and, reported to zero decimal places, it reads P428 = 1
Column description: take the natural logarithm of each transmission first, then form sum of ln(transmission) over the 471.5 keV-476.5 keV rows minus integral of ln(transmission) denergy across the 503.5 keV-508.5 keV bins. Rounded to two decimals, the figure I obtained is -0.22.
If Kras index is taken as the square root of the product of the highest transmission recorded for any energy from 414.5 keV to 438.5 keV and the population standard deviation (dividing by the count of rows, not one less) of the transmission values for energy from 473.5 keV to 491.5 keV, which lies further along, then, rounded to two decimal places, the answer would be 1.08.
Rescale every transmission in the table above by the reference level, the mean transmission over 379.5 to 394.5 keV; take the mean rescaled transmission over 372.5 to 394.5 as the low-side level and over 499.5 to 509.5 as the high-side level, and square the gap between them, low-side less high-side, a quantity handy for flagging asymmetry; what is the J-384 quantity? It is 0.025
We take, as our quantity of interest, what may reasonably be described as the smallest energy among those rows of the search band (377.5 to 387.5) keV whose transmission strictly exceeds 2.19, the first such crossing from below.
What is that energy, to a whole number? 378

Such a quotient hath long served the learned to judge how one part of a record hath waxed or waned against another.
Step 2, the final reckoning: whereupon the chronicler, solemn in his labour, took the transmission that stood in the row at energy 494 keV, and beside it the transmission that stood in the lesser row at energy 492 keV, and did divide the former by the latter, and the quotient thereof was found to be 1.03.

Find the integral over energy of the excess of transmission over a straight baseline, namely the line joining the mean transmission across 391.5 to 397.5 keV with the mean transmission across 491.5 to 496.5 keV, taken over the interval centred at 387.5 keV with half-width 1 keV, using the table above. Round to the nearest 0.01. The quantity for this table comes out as 0.52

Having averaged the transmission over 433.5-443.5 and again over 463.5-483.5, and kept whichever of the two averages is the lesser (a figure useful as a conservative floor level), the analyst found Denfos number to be 2.18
